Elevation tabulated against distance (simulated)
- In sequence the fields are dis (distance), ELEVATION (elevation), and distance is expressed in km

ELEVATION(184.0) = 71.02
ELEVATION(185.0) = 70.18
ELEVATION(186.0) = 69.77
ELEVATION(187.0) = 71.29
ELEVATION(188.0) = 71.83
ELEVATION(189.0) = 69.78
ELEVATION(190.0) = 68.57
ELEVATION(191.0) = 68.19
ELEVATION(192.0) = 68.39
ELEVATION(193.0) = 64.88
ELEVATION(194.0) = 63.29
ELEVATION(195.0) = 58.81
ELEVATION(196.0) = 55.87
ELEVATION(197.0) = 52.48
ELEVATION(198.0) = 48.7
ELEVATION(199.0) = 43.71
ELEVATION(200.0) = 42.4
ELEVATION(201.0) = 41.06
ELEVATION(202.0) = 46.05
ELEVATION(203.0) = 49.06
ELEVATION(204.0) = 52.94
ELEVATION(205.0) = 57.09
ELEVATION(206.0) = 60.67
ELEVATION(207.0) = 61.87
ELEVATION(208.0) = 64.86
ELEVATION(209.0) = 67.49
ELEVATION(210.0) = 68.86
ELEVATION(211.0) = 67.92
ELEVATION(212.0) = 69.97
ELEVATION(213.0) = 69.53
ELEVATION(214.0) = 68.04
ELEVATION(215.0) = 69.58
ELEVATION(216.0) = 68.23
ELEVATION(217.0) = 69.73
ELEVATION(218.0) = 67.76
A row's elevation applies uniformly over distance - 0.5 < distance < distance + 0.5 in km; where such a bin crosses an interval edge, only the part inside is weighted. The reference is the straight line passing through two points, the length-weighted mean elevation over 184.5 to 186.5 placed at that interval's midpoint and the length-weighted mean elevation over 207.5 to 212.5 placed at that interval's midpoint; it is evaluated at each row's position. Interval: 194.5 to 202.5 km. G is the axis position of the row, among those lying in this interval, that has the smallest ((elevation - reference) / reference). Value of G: 201.0 km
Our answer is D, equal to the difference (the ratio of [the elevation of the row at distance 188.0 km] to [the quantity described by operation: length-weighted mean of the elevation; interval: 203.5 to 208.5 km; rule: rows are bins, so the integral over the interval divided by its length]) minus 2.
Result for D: -0.79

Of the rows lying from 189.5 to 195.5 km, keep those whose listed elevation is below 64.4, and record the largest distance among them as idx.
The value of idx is 195.0 km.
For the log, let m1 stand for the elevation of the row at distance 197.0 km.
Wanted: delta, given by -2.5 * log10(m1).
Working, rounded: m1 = 52.48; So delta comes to -4.30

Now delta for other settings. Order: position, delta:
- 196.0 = -4.37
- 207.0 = -4.48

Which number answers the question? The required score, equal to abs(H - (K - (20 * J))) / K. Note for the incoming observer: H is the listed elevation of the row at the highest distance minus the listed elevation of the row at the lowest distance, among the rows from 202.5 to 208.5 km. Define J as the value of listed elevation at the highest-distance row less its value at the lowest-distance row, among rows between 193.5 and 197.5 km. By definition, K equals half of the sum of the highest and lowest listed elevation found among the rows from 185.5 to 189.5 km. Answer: 3.83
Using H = 16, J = -11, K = 70.8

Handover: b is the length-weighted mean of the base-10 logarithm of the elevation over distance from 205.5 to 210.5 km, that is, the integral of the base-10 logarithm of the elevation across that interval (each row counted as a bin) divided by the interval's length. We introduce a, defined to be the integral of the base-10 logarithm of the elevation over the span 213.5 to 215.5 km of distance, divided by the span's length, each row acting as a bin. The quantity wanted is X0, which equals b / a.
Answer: 0.99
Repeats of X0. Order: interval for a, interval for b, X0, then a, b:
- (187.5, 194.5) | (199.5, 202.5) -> 0.89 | 1.83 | 1.63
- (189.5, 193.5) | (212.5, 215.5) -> 1.01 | 1.83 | 1.84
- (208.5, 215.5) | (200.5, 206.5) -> 0.93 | 1.84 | 1.71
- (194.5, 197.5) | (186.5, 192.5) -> 1.06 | 1.75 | 1.84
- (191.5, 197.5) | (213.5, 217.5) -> 1.03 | 1.78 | 1.84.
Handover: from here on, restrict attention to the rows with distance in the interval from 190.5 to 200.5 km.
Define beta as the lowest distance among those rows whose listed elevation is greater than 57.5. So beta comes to 191.0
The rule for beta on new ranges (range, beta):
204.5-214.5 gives 206.0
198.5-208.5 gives 206.0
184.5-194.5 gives 185.0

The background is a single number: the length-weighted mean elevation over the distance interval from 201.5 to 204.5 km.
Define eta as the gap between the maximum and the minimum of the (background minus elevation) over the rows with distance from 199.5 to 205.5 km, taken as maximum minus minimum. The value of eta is 16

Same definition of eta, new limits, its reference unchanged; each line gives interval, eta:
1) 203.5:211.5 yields 16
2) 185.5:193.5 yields 7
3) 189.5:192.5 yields 0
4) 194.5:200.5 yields 16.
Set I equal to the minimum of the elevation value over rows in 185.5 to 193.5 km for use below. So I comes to 64.88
